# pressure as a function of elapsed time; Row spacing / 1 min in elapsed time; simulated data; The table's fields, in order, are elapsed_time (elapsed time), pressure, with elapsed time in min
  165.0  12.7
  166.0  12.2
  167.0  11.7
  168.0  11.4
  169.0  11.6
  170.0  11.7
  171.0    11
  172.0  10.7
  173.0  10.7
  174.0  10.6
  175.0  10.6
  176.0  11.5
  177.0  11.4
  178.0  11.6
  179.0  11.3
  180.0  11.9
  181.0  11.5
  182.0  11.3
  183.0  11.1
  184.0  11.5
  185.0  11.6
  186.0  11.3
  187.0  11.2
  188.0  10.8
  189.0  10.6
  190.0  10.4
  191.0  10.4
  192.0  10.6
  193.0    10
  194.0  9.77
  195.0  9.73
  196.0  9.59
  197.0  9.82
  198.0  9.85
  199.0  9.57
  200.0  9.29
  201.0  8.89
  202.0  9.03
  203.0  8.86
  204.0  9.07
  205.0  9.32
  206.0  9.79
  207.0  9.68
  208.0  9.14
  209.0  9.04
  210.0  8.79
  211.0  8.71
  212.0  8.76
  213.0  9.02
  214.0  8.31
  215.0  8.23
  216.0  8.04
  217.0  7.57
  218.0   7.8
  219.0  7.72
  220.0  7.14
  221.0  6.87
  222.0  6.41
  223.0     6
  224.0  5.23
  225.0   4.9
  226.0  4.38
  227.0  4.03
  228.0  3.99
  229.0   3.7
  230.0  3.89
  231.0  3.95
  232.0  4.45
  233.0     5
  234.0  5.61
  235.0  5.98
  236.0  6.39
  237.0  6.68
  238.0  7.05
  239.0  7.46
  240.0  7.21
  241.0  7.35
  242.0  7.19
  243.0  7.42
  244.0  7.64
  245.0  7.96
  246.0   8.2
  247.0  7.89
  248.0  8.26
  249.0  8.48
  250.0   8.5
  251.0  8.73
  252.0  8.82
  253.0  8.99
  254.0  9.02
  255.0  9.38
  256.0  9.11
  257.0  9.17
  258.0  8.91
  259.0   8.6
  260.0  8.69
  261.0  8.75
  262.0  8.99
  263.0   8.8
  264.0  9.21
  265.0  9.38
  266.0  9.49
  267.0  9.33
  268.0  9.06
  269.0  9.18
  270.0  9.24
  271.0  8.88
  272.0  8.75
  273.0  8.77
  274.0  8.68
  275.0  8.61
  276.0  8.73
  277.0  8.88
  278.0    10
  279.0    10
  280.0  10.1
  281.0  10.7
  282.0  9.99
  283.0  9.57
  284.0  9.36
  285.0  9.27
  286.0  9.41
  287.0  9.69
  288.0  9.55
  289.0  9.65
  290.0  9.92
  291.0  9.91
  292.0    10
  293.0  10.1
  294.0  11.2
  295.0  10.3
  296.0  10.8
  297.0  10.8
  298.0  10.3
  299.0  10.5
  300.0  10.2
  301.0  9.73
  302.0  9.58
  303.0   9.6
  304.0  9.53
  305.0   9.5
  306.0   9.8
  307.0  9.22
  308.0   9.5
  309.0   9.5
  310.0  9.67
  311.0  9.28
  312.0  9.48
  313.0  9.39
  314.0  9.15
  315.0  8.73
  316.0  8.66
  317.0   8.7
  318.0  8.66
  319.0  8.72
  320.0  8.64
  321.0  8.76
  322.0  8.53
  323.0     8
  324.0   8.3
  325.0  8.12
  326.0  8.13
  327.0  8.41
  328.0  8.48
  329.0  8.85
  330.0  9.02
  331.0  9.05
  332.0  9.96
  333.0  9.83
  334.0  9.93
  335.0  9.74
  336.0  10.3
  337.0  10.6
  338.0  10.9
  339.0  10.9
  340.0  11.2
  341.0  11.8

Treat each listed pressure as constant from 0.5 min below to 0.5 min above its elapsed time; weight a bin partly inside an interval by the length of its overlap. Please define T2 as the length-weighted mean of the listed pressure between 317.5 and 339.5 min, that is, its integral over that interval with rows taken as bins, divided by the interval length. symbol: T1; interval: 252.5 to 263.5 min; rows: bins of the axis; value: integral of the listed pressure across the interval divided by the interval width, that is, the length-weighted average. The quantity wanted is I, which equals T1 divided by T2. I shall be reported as 1.0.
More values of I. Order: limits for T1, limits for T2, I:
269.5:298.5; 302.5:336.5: 1.1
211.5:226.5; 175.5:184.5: 0.6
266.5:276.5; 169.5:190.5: 0.8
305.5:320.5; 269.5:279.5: 1.0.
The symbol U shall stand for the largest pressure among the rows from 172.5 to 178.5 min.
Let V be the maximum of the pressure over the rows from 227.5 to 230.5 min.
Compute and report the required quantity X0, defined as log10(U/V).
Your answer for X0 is 0.46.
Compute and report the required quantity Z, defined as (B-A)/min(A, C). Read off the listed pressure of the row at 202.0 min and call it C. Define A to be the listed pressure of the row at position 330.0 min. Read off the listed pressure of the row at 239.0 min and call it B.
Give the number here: -0.17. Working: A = 9.02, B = 7.46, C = 9.03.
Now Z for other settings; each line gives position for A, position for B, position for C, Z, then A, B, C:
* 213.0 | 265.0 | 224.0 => 0.07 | 9.02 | 9.38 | 5.23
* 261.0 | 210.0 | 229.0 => 0.01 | 8.75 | 8.79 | 3.7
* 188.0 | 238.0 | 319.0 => -0.43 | 10.8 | 7.05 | 8.72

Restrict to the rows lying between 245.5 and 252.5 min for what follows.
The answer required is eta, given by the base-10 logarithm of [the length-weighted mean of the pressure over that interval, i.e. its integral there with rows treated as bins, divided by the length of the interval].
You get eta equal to 0.92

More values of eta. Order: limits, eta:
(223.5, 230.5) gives 0.63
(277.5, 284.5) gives 1.00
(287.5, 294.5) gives 1.00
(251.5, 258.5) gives 0.96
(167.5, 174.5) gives 1.05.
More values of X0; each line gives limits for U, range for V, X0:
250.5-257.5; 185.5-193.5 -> -0.08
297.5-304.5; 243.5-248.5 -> 0.10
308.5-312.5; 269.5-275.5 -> 0.02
